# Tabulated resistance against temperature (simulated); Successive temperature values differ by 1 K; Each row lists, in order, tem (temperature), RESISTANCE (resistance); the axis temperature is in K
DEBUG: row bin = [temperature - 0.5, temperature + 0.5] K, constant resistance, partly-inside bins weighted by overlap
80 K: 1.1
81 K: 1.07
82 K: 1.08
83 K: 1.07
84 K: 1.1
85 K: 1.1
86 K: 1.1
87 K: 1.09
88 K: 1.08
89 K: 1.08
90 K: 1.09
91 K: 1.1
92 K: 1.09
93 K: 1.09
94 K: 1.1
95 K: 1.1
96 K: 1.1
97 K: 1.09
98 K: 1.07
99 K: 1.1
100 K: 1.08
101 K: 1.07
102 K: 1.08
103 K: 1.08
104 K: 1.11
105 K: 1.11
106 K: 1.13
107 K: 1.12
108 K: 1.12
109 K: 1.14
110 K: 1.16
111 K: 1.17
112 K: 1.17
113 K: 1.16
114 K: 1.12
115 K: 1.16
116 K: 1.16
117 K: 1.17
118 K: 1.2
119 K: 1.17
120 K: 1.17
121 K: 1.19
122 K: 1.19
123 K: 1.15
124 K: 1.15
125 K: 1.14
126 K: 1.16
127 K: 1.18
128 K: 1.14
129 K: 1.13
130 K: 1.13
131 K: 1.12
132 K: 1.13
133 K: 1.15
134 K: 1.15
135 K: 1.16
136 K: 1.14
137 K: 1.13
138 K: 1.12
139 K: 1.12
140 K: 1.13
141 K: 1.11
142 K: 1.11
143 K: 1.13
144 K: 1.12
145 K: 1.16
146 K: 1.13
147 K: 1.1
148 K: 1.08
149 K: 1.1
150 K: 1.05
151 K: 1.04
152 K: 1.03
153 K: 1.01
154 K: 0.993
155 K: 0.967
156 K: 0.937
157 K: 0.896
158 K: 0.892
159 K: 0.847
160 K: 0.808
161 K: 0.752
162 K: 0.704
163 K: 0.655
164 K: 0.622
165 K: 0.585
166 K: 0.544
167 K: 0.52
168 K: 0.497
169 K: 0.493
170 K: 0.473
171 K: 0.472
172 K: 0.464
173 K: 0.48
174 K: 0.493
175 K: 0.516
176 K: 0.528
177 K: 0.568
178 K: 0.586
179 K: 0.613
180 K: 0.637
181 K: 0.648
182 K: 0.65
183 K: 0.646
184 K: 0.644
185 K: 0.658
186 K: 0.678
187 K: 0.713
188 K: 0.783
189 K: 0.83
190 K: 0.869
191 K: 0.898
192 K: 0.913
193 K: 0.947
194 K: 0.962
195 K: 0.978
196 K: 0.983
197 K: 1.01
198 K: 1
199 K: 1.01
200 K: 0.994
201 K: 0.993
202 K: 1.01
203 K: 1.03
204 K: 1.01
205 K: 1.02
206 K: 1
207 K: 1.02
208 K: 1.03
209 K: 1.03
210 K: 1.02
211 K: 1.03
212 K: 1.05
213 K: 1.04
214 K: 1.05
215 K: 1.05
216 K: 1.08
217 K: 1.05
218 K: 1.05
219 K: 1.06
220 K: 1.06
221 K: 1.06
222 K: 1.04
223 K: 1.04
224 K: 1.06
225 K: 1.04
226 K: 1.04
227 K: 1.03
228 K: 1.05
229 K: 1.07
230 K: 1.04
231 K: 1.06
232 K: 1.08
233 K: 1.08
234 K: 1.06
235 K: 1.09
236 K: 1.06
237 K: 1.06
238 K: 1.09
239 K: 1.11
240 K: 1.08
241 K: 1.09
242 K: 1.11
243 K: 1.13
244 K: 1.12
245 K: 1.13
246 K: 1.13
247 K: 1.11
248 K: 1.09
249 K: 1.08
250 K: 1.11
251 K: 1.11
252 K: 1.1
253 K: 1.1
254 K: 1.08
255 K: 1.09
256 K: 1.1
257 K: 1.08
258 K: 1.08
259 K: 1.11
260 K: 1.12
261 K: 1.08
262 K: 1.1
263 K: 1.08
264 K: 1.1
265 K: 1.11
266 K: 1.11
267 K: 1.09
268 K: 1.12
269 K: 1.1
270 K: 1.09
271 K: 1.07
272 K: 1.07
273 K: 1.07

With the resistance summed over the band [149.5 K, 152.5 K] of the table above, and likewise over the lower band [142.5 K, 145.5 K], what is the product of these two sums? 10.6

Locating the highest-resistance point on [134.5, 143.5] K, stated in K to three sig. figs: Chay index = 135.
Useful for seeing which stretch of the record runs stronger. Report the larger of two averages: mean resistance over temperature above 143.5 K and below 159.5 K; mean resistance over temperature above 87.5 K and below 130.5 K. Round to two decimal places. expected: 1.13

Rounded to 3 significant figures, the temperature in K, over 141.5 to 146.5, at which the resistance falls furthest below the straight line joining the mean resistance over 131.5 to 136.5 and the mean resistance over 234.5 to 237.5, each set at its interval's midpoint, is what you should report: 142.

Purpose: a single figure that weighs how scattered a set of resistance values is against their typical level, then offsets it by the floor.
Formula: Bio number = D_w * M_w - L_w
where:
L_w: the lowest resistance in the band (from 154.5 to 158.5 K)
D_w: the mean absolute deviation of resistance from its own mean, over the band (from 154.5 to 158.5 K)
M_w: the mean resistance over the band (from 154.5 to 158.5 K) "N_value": -0.87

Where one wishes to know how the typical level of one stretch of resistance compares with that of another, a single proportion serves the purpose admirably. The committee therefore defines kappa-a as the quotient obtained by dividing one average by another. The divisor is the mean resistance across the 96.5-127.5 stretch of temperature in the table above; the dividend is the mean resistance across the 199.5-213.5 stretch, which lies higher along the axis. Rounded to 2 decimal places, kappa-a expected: 0.90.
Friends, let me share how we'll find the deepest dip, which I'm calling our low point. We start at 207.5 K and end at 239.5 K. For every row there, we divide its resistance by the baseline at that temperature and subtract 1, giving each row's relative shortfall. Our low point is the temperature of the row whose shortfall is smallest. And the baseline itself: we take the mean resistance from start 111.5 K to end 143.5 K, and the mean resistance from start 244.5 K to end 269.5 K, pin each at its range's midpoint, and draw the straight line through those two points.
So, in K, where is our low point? 210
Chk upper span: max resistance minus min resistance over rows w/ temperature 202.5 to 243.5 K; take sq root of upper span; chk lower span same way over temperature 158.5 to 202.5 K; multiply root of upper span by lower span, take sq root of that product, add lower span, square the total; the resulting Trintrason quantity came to 0.979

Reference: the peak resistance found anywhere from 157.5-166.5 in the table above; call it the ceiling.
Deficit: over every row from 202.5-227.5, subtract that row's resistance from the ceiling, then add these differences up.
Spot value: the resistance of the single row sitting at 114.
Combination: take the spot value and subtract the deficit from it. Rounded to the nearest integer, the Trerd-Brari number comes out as 5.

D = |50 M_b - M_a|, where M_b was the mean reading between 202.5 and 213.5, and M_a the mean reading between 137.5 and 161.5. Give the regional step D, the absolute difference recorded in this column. 50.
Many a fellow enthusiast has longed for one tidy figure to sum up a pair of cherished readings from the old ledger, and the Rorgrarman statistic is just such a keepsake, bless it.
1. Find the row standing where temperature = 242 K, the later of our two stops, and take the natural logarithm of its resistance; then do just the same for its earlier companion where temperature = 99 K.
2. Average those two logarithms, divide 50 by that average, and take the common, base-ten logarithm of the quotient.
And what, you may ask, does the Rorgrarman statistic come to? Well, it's 2.70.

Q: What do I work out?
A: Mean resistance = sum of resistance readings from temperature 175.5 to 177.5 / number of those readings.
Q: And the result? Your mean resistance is 0.55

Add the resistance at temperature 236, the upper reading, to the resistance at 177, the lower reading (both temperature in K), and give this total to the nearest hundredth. 1.63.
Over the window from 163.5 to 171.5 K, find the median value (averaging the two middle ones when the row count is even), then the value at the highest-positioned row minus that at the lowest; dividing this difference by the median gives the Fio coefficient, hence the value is -0.29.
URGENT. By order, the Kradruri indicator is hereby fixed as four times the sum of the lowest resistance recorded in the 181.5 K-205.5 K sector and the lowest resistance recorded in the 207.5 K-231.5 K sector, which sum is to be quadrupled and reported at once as 6.7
